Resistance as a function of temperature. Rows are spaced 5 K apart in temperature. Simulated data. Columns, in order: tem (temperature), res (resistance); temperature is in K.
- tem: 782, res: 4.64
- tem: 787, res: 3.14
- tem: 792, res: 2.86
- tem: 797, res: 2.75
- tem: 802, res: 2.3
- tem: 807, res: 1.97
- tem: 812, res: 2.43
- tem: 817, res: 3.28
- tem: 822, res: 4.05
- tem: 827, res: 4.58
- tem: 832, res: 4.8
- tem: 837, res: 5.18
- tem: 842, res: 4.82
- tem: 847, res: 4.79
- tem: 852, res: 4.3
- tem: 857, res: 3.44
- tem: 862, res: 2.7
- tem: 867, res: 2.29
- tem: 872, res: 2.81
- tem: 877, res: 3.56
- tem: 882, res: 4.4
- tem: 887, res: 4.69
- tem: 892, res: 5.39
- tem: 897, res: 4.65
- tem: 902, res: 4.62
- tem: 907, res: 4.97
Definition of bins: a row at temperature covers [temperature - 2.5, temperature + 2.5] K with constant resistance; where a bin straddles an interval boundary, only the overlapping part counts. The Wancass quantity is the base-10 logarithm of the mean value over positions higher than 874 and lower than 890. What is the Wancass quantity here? 0.62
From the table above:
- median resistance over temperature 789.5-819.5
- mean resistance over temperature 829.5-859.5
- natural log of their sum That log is 1.97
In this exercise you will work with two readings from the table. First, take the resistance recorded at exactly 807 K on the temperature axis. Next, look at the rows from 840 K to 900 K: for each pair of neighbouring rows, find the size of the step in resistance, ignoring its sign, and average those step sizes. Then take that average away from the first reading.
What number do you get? 1.4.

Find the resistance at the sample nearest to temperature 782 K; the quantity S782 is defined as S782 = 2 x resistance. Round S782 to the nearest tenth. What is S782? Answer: 9.3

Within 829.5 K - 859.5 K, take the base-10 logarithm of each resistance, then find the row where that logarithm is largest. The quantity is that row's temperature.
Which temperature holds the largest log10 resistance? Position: 837 K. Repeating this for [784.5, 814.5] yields 787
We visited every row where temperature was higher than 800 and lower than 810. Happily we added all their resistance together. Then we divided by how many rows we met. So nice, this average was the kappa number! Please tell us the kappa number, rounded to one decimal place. 2.1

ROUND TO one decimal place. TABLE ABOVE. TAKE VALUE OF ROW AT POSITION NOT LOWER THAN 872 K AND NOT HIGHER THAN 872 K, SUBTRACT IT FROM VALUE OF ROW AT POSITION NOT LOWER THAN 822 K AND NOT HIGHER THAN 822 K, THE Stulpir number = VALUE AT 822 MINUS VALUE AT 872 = 1.2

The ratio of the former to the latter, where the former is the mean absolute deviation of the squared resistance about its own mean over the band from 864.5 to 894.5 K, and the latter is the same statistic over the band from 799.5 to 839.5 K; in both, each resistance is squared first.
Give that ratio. 1.0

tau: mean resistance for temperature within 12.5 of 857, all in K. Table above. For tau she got 3.5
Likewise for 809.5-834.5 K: 3.8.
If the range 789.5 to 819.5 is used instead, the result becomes 2.6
